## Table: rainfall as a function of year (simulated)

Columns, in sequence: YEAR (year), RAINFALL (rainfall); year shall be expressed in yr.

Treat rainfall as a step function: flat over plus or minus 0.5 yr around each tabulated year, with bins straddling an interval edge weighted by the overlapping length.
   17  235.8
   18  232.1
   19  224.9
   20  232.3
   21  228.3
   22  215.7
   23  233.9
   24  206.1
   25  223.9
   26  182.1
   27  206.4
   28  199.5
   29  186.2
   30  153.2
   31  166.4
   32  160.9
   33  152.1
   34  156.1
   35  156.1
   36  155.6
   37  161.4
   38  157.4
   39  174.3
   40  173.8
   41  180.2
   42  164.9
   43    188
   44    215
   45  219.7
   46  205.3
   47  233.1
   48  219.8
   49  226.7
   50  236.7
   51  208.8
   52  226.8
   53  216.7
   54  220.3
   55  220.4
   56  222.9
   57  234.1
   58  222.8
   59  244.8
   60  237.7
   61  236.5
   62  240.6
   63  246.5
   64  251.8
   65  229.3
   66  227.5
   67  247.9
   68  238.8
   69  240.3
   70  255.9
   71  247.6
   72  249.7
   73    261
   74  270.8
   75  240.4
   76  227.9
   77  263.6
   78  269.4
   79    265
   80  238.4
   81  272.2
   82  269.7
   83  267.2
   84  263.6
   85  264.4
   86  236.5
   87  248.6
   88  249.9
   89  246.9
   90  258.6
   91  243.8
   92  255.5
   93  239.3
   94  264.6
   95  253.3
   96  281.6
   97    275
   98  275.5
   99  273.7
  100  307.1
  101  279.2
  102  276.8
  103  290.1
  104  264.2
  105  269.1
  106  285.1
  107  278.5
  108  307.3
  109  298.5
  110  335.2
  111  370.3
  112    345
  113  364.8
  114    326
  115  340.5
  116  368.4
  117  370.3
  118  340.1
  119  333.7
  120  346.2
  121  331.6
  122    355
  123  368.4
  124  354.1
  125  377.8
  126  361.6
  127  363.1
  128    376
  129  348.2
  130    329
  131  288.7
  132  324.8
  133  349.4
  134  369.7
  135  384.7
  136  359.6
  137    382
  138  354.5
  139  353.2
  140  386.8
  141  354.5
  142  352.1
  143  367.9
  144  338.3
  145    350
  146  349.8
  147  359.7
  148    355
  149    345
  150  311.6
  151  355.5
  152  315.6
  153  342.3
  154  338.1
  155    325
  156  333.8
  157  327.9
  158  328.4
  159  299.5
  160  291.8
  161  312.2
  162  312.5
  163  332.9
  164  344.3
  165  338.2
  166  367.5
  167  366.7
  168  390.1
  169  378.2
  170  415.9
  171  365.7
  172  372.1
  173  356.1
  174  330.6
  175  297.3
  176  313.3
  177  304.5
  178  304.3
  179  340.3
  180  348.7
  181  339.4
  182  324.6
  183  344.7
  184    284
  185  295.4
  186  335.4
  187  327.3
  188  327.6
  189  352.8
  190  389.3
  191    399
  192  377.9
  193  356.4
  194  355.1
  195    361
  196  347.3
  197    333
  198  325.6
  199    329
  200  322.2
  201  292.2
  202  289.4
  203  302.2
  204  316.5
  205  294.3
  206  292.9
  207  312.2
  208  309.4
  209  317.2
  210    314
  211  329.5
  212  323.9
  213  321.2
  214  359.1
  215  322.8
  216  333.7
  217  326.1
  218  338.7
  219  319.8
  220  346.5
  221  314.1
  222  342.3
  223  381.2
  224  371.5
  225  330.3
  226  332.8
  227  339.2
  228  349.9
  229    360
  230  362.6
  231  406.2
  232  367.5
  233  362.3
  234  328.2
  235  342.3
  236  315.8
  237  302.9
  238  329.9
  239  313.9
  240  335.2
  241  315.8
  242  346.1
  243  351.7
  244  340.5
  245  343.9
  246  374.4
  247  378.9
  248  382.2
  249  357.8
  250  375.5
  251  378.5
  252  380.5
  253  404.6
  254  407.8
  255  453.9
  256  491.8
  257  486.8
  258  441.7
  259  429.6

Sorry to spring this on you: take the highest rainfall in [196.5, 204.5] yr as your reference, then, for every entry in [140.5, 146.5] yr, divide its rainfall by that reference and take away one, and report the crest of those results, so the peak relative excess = 0.10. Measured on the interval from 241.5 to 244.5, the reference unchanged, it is 0.06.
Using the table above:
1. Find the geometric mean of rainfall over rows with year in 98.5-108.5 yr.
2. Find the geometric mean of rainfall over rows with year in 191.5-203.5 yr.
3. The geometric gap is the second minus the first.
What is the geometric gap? 49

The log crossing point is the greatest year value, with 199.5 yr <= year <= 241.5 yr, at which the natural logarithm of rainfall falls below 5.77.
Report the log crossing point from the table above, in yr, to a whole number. 241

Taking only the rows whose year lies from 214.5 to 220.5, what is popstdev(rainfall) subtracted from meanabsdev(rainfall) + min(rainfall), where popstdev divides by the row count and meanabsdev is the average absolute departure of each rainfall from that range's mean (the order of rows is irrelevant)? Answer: 319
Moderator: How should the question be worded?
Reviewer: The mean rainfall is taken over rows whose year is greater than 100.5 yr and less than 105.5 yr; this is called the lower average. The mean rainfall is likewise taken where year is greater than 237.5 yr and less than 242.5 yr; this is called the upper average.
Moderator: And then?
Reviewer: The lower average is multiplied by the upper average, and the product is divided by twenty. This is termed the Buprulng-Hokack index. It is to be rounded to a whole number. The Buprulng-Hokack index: 4527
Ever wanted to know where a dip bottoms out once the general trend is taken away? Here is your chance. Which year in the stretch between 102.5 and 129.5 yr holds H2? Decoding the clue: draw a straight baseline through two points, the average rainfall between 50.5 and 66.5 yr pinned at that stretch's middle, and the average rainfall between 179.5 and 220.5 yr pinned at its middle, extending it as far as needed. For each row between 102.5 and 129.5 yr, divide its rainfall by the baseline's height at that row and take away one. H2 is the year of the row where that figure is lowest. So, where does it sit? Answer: 104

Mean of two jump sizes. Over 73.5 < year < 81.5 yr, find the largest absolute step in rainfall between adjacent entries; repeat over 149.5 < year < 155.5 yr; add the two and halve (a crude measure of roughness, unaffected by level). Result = 39.8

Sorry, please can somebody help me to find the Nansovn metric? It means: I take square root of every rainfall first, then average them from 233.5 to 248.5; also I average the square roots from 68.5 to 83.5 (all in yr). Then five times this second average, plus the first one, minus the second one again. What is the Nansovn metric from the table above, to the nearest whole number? 82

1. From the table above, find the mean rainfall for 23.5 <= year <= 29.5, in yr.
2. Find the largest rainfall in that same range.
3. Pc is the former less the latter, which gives -23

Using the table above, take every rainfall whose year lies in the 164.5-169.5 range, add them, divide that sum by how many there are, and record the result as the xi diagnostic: 368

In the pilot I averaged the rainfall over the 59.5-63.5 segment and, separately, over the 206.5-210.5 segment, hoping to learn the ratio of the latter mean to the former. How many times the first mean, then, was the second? 1.3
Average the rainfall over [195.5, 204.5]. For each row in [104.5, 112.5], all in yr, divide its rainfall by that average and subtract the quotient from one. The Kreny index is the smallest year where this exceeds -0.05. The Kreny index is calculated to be 105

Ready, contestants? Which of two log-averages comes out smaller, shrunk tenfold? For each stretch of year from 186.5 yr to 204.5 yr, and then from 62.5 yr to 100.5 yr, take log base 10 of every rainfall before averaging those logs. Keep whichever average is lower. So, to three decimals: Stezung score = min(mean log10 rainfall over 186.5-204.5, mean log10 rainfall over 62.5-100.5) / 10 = 0.241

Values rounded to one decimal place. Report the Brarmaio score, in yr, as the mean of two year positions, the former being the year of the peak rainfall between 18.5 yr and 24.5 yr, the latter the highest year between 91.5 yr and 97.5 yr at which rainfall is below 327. 60.0 yr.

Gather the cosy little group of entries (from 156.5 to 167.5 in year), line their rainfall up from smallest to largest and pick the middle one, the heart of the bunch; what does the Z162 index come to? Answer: 328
